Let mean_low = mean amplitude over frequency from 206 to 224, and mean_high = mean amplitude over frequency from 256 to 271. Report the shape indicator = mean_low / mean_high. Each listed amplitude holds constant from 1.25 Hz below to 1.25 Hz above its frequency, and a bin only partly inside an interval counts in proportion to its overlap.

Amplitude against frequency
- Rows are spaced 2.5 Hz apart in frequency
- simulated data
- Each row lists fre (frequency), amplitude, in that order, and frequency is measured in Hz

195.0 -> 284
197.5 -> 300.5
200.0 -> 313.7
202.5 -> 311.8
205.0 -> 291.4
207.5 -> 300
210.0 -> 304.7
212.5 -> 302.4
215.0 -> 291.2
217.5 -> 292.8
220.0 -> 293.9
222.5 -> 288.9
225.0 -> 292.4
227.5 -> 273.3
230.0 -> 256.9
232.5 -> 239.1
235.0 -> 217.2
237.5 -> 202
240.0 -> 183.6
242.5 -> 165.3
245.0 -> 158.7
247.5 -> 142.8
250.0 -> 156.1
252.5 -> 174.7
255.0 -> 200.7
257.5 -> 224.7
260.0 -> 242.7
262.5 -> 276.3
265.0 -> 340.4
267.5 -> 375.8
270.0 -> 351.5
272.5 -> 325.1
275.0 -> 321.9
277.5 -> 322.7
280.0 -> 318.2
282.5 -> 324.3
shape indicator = 1.0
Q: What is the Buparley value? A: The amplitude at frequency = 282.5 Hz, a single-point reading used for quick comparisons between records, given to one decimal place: 324.3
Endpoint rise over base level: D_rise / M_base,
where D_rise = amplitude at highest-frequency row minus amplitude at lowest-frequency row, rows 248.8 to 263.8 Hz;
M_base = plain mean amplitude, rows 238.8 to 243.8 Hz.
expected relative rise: 0.7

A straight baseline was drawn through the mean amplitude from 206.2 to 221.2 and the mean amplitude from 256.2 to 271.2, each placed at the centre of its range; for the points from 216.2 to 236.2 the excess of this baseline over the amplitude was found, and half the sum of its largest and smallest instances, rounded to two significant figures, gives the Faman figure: 43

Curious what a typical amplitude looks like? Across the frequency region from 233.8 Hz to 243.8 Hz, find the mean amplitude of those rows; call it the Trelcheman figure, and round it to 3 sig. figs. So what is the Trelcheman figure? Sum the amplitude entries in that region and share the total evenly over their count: 192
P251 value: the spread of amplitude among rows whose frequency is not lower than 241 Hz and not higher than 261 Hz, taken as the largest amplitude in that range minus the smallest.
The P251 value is 100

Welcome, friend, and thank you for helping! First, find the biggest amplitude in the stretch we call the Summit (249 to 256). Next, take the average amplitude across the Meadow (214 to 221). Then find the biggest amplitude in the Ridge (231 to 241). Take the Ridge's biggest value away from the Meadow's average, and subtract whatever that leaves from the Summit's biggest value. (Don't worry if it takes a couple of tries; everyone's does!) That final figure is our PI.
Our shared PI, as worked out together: 147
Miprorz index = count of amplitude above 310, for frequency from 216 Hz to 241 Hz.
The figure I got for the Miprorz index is 0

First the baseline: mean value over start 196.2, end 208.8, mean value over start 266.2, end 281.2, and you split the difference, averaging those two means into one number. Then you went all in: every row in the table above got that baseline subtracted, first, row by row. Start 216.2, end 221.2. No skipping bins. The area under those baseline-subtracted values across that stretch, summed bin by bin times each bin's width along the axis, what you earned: -132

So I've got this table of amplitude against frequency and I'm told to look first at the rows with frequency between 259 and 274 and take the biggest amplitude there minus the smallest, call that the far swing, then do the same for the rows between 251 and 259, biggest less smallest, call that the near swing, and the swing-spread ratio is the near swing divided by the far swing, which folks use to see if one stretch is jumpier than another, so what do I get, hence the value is 0.38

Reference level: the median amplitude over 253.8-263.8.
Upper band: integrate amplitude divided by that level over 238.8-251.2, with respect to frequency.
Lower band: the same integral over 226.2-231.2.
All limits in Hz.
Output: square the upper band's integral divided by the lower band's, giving 2.3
